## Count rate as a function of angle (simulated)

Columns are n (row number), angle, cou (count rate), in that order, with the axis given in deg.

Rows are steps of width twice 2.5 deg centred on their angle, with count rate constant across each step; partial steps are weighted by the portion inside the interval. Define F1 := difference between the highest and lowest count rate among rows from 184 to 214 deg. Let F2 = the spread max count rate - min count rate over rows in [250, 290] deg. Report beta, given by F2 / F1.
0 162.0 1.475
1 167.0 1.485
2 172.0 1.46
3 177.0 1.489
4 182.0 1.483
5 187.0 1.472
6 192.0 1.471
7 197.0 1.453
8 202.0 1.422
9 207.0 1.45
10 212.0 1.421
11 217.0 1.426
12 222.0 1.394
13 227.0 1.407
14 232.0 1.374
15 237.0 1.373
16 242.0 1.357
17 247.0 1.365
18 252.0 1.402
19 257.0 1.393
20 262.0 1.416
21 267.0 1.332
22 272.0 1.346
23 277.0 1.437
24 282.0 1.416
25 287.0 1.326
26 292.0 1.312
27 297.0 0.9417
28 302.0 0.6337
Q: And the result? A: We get 2.2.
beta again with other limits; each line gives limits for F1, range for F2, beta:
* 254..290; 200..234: 0.7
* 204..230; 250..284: 1.9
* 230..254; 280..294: 2.3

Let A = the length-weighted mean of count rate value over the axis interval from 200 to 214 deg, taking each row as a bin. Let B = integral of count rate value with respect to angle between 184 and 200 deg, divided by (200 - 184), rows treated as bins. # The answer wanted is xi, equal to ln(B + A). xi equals 1.06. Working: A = 1.43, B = 1.46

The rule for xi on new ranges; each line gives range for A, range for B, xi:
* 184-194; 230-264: 1.05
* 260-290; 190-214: 1.04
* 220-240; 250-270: 1.02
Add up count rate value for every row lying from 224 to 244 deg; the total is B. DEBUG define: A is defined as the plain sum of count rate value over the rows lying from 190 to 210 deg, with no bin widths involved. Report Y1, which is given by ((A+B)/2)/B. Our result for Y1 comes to 1.03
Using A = 5.80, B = 5.51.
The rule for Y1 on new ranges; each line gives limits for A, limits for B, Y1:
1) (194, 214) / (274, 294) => 1.02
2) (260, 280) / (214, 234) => 0.99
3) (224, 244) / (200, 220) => 0.98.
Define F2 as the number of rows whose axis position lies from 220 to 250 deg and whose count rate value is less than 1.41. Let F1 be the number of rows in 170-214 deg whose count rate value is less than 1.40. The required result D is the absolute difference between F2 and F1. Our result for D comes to 6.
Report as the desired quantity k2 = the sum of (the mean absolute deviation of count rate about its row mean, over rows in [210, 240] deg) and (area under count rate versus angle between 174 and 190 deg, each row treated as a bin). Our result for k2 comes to 24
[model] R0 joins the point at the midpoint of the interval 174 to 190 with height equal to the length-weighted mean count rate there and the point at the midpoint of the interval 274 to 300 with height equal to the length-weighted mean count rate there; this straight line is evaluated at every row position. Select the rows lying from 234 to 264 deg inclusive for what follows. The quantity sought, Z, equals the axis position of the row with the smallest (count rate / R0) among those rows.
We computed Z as 242.0 deg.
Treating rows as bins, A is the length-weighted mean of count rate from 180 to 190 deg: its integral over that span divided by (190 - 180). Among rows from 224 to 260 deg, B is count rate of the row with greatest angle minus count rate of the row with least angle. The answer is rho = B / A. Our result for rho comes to -0.009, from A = 1.48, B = -0.014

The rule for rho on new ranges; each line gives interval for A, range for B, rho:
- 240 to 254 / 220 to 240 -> -0.015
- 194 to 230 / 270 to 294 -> -0.024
